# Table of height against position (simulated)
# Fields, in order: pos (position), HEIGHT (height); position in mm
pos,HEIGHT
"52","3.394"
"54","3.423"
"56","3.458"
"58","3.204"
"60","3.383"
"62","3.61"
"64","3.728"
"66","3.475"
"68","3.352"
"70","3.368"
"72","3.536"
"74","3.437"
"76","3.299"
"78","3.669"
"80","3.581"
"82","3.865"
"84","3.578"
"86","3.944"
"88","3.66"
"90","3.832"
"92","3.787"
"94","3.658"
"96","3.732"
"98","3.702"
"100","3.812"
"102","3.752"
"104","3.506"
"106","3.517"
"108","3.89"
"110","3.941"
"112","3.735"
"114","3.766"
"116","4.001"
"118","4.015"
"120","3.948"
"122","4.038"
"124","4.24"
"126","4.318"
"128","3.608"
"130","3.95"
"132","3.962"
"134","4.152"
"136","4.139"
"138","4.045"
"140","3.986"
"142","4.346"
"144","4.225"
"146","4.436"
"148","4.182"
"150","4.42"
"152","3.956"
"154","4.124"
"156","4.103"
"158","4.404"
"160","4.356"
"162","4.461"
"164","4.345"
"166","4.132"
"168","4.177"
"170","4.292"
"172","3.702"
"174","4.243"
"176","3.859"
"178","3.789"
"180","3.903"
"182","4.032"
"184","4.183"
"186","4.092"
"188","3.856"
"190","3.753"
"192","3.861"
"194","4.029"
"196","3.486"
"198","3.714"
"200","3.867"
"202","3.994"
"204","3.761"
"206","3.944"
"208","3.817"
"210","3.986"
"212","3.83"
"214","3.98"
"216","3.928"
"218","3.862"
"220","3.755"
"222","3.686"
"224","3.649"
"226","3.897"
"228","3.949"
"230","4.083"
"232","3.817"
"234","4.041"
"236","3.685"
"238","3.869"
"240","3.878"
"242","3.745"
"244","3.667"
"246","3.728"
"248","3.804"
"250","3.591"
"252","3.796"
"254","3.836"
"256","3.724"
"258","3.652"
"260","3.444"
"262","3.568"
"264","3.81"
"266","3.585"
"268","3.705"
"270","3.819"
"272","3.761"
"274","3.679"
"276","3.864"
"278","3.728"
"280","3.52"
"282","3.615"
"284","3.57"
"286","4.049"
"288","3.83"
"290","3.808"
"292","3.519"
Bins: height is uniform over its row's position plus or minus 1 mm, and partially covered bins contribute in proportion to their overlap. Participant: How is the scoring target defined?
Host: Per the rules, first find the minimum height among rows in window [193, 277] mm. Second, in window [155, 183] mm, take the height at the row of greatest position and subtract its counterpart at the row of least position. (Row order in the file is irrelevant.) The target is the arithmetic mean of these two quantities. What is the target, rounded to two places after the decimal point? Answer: 1.69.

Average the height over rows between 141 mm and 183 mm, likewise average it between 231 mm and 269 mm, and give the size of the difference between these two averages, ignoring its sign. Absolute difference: 0.43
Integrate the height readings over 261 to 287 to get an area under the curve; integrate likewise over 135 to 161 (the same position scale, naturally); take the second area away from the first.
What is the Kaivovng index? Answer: -13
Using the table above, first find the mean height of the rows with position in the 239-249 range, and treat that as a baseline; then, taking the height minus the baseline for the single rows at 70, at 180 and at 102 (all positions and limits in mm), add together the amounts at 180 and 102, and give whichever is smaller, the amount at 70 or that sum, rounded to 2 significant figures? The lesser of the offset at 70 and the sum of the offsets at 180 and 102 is -0.40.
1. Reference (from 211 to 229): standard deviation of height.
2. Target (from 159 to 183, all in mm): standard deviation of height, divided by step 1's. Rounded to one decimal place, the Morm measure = 2.1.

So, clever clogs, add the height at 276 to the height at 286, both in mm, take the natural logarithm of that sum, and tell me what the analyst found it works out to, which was 2.07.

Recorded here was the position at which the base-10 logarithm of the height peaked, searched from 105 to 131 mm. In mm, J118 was 126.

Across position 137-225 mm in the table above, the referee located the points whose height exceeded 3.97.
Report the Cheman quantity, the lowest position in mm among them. 138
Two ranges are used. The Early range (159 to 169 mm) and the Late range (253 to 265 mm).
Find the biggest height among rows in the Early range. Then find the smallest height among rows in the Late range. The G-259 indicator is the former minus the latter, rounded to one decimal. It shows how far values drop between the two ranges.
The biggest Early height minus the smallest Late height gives 1.0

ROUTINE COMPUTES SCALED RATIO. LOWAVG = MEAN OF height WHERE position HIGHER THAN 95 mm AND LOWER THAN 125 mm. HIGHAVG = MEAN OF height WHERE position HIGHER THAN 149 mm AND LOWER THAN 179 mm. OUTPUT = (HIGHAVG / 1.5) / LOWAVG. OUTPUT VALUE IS 0.72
